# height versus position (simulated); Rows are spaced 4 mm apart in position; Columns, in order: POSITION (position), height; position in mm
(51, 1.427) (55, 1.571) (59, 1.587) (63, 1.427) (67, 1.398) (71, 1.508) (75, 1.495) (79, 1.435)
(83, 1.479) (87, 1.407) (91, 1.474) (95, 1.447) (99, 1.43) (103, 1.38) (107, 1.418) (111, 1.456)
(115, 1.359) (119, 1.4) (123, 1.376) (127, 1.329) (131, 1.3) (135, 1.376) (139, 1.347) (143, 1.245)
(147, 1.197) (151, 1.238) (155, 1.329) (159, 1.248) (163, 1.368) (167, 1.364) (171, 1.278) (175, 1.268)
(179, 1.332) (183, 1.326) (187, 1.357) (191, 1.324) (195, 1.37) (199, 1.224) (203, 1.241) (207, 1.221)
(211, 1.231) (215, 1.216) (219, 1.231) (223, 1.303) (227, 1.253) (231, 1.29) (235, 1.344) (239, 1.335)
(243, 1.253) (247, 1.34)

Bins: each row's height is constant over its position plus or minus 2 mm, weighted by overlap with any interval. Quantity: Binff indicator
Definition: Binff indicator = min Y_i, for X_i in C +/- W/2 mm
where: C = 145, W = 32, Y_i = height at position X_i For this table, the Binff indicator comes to 1.197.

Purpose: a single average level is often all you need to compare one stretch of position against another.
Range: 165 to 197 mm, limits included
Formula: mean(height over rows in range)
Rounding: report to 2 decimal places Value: 1.33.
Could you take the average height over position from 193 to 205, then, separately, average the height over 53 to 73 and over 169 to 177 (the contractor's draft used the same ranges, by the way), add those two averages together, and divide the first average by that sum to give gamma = 0.461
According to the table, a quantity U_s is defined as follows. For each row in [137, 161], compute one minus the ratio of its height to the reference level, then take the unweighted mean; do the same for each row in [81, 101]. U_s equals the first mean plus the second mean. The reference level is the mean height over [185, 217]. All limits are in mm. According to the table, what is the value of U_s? -0.133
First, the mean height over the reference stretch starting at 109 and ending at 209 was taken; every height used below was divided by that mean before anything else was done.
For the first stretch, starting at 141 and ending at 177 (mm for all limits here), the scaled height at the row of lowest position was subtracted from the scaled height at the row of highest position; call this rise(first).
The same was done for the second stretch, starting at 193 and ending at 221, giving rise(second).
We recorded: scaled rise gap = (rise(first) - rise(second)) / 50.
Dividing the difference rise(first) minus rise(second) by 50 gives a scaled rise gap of 0.0025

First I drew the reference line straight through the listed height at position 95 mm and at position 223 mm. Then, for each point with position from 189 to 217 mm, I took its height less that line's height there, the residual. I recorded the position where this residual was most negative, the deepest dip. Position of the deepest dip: 199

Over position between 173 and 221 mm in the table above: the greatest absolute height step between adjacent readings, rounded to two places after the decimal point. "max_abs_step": 0.15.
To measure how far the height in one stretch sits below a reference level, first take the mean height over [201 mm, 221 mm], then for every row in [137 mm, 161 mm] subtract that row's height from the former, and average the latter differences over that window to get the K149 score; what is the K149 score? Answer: -0.039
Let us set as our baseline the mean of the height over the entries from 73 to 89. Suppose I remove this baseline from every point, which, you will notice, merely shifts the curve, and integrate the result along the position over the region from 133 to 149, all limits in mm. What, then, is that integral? -2.60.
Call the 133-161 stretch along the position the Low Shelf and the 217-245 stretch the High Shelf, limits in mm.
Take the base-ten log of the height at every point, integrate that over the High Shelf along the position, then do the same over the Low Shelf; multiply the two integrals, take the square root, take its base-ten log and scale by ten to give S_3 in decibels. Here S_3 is 4.8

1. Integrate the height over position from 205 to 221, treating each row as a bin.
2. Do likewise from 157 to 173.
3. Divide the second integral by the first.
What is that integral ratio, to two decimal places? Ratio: 1.07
